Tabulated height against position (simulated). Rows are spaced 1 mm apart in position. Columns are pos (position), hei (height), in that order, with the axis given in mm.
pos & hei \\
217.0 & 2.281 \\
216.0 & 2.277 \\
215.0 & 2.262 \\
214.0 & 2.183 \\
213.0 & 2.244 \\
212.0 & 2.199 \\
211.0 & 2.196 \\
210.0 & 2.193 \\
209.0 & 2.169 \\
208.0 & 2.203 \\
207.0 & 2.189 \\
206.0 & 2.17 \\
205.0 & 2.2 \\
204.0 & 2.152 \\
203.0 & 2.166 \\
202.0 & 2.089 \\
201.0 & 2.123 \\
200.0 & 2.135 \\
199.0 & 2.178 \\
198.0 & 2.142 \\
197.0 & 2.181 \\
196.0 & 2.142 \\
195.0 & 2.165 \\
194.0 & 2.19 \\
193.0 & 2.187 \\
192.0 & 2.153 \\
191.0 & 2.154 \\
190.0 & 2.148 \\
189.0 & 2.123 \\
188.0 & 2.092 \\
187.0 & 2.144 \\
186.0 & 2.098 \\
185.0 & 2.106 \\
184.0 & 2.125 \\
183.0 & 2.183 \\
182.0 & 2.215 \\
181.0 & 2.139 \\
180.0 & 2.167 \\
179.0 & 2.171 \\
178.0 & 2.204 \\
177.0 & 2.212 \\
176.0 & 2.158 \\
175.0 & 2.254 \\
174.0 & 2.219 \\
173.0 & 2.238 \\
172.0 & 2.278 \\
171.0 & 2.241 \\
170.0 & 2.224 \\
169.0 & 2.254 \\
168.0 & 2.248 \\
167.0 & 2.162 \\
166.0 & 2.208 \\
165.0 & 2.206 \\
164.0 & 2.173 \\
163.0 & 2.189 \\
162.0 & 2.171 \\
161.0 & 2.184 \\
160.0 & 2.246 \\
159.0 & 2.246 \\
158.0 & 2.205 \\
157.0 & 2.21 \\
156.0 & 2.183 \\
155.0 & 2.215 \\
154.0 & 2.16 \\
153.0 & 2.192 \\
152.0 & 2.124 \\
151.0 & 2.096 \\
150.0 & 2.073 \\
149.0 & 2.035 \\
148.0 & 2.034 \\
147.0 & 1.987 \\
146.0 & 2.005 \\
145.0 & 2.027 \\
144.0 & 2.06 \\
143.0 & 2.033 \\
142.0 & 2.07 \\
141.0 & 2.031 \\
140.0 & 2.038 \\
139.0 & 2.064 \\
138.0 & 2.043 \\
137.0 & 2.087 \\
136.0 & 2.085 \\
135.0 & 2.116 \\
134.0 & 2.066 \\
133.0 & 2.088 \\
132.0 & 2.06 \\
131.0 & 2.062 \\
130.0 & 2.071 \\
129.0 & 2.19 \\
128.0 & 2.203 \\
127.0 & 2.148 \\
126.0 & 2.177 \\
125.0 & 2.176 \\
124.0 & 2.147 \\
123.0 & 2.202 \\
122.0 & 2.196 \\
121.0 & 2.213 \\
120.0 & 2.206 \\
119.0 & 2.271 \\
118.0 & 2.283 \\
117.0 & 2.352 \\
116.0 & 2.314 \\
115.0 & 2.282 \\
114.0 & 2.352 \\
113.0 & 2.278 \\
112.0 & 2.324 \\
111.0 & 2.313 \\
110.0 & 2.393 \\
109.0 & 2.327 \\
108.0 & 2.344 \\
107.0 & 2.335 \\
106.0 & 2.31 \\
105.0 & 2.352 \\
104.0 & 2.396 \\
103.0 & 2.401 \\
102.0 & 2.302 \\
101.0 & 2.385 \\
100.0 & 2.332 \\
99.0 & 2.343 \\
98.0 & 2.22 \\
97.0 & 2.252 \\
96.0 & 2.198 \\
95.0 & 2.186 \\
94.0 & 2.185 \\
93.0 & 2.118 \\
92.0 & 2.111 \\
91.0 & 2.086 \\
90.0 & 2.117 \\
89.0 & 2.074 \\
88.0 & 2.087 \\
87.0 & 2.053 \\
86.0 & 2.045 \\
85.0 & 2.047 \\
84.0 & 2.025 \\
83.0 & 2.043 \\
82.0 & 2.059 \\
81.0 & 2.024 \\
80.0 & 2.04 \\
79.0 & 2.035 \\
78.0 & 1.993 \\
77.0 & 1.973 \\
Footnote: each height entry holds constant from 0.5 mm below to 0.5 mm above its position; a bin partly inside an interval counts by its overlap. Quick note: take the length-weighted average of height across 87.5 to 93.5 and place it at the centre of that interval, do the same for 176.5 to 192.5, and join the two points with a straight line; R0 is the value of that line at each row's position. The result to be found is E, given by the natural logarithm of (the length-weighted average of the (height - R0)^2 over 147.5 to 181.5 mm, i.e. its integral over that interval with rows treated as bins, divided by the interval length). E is -5.3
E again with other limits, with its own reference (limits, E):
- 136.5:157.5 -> -5.0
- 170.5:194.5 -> -5.7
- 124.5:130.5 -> -5.6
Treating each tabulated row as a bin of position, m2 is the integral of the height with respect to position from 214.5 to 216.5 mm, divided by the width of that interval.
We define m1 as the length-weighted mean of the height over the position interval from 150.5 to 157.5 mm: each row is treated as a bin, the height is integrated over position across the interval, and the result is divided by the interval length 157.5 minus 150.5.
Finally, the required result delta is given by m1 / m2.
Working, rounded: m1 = 2.17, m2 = 2.27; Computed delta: 0.96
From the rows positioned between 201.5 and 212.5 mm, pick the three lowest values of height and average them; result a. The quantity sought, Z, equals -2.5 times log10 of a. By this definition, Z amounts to -0.824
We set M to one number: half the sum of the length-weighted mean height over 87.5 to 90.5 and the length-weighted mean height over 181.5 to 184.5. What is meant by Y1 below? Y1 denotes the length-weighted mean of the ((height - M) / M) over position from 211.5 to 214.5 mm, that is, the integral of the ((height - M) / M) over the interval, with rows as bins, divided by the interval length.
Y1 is 0.04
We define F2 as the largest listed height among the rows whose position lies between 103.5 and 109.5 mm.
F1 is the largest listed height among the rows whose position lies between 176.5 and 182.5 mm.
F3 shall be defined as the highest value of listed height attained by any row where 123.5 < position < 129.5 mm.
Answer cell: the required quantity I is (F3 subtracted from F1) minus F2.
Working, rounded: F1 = 2.215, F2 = 2.396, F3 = 2.203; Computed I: -2.38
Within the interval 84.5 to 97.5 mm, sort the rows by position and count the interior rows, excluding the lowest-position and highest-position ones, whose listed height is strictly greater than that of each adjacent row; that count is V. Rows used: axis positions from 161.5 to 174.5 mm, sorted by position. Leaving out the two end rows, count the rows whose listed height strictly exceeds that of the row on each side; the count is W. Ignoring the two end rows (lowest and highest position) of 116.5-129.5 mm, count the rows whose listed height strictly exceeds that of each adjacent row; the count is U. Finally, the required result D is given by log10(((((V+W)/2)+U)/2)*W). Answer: 1.15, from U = 4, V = 2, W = 4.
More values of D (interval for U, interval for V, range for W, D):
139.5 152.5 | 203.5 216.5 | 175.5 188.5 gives 0.88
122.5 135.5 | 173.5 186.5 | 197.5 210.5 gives 1.11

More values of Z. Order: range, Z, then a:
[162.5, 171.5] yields -0.843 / 2.17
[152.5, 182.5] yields -0.832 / 2.15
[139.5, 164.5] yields -0.756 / 2.01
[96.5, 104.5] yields -0.884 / 2.26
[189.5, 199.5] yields -0.828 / 2.14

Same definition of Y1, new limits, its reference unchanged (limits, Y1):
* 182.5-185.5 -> 0.00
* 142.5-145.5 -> -0.04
